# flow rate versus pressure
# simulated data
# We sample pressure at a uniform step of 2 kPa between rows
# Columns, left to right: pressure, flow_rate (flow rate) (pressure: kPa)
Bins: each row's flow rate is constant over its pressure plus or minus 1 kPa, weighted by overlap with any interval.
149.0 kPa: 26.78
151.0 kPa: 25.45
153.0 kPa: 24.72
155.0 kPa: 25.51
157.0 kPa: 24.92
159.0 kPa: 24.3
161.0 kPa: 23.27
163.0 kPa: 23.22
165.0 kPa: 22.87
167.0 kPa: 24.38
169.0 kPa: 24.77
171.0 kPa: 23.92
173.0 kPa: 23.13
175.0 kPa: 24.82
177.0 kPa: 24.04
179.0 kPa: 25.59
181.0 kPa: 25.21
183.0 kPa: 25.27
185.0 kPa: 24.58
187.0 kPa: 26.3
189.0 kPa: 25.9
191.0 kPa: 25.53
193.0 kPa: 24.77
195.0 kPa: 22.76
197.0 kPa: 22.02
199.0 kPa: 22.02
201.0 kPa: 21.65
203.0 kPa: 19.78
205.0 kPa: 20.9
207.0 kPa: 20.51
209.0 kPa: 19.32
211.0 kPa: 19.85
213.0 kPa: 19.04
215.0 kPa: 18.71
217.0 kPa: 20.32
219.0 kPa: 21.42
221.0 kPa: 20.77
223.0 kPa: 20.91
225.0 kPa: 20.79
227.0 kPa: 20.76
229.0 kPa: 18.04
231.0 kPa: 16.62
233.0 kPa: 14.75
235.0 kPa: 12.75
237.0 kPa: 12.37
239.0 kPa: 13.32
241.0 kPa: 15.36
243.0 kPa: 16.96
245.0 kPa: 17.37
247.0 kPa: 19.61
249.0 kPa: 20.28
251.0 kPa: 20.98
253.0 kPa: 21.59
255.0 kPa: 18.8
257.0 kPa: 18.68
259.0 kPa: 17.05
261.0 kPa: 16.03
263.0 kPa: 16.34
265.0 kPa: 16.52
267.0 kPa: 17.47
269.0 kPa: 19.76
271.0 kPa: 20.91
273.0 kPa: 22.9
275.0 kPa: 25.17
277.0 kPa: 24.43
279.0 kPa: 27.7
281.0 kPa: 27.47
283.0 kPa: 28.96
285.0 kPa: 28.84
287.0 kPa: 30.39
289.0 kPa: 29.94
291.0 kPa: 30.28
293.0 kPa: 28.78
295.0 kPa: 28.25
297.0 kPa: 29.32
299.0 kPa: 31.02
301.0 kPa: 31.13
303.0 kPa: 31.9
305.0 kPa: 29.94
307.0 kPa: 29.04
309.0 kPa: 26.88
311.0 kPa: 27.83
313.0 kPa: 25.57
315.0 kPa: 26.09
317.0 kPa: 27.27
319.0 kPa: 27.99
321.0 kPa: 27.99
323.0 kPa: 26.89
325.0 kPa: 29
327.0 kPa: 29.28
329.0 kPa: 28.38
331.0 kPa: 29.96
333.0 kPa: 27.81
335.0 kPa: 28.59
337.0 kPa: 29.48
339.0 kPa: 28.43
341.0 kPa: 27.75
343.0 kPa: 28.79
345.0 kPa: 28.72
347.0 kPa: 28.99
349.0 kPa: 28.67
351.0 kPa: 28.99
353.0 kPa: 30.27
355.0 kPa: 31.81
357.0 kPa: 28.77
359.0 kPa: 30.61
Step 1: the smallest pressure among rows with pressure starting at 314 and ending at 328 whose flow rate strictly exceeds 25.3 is 315.0 kPa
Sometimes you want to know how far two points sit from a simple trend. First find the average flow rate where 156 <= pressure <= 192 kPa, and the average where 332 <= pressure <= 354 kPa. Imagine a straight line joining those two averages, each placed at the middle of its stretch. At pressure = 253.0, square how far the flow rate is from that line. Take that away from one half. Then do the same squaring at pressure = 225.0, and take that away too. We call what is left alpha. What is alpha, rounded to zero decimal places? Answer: -49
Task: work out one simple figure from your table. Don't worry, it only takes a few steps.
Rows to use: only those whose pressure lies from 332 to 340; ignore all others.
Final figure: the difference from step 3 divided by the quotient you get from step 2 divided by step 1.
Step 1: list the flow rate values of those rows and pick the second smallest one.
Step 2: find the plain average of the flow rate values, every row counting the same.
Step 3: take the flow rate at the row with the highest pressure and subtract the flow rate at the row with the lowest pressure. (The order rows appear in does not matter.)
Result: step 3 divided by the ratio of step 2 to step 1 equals 1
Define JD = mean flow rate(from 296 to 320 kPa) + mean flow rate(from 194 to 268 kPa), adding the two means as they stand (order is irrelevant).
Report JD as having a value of 47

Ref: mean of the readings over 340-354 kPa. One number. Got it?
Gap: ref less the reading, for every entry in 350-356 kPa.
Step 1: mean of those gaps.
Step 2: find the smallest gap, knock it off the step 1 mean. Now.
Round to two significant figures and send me 1.5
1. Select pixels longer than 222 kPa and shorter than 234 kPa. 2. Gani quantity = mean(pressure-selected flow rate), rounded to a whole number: 19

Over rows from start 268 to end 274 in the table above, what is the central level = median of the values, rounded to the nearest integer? 21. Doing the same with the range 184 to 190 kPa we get 26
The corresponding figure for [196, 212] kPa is 21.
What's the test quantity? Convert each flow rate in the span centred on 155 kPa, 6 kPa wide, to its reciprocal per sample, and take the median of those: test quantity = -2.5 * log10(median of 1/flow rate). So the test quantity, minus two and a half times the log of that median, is 3.5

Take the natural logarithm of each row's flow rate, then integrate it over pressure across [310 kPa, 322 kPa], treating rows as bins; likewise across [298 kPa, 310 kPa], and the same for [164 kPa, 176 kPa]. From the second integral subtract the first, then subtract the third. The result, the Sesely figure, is -37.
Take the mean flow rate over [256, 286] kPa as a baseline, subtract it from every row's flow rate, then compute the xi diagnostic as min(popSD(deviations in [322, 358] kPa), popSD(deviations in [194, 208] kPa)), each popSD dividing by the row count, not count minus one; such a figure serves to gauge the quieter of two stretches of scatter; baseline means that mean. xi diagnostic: 0.95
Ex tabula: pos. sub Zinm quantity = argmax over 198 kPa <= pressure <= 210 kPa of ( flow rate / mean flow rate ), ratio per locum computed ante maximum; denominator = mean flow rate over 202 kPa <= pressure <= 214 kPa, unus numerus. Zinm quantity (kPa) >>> 199.0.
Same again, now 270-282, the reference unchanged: 279.0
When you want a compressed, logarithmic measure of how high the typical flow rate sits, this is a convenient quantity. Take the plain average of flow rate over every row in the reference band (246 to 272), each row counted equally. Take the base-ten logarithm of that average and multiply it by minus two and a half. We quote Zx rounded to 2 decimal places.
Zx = -3.18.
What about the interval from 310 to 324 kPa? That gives -3.58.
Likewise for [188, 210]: -3.37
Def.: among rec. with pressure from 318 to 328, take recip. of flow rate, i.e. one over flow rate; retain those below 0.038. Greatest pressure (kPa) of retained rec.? 327.0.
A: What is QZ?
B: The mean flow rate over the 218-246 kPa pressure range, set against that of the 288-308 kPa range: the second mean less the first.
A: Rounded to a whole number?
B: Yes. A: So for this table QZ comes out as 13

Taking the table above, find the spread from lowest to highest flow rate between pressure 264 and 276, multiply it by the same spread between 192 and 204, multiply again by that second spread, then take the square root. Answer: 15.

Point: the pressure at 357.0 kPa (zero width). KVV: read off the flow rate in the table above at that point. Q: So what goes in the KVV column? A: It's 28.77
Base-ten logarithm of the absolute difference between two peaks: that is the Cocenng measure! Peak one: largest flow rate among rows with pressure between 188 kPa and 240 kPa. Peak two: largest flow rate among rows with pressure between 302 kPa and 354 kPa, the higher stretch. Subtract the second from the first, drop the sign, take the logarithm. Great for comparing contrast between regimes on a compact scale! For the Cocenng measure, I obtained 0.78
